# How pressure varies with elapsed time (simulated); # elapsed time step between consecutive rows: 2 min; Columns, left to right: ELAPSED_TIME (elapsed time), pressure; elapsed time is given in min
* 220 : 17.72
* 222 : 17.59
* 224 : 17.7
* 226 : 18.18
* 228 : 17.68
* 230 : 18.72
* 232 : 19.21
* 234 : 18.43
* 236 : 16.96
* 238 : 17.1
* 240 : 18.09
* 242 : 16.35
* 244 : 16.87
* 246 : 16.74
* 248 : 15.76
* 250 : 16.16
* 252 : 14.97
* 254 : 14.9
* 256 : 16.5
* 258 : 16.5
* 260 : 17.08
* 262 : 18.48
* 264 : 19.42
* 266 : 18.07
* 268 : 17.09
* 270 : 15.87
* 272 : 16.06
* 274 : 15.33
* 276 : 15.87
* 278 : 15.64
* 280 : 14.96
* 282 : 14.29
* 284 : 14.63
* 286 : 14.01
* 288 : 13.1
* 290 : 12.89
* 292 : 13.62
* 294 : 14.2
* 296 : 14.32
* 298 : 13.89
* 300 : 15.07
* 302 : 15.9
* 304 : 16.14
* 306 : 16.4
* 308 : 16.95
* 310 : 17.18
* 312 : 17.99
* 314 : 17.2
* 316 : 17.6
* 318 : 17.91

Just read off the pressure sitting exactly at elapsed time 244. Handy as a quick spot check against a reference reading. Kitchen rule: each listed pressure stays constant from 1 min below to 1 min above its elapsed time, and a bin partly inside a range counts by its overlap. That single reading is 16.87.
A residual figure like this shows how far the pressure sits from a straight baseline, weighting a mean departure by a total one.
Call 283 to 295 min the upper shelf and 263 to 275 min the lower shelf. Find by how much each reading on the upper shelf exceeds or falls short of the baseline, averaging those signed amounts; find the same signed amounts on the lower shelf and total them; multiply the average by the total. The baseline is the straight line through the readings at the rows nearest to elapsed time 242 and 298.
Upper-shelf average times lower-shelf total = -6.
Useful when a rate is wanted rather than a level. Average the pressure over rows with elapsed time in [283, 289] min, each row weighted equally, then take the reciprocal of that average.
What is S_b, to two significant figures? 0.072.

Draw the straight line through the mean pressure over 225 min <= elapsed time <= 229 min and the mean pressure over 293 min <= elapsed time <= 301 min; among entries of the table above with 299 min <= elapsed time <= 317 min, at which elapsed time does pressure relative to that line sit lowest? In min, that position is 300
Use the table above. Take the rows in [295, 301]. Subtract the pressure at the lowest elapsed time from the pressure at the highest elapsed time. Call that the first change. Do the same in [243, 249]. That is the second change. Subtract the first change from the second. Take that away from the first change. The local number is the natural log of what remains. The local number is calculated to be 1.0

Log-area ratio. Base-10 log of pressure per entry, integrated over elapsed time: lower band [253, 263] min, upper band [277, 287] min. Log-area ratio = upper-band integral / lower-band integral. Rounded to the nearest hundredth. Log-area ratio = 0.96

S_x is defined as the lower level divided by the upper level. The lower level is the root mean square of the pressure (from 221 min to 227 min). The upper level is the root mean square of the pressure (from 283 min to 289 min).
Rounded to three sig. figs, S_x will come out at 1.28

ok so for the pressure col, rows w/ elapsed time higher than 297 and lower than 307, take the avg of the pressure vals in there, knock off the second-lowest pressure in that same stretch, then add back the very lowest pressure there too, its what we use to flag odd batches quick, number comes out 14.3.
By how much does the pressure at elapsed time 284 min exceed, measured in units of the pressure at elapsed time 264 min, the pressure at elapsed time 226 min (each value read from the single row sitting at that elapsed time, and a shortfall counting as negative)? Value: -0.18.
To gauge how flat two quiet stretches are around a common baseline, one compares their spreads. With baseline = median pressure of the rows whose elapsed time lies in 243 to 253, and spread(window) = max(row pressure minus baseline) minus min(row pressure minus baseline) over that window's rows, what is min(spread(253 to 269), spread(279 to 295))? 2.07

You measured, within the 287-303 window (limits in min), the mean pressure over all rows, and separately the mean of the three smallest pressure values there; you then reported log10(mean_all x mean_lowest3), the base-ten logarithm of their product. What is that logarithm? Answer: 2.27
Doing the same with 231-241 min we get 2.49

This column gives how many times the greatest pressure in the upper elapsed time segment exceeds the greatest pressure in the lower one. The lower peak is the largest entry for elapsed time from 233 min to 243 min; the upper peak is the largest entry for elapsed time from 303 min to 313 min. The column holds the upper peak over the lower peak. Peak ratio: 0.98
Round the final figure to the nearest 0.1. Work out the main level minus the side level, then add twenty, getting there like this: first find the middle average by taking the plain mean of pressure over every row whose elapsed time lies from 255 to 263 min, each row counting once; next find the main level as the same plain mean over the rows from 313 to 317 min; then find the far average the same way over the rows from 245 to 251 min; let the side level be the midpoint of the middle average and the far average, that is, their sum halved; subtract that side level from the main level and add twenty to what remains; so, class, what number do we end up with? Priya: 20.7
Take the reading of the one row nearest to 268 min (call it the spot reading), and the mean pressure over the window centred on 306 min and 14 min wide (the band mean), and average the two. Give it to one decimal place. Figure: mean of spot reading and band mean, 16.8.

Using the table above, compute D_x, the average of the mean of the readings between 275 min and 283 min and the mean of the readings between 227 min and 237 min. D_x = 16.7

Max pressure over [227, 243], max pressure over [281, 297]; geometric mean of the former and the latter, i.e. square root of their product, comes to 16.8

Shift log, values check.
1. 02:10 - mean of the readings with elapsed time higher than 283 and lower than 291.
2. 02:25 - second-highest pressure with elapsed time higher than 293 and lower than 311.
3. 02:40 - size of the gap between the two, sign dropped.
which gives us 3.3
